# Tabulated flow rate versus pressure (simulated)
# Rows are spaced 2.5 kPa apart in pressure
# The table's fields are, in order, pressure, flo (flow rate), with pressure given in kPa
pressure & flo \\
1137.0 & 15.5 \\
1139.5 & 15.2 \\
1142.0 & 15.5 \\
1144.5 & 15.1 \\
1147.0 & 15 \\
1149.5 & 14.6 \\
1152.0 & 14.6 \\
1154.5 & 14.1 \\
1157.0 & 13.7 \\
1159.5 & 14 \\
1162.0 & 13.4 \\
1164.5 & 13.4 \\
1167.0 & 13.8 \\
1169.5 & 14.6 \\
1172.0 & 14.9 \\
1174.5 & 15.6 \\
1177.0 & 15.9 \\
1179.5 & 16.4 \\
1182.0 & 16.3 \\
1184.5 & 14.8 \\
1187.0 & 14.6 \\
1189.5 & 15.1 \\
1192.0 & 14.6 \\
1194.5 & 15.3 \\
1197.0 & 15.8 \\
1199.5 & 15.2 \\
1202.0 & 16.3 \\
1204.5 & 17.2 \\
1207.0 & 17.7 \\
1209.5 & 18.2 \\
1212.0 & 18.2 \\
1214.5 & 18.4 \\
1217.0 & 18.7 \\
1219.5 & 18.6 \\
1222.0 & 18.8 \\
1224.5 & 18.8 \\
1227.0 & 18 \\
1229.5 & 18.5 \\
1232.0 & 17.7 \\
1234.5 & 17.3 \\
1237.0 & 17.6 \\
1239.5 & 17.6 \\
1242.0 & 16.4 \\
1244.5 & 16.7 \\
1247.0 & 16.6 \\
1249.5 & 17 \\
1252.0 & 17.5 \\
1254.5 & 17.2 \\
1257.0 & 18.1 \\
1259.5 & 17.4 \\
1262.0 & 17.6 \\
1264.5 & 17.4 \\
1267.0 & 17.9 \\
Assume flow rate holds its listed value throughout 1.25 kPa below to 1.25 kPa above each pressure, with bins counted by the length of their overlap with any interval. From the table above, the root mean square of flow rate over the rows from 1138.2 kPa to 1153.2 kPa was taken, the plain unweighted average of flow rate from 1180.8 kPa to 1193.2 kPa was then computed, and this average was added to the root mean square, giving 30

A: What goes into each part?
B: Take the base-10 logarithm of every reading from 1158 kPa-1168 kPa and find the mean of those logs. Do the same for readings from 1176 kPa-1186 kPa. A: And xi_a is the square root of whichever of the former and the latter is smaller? 1.07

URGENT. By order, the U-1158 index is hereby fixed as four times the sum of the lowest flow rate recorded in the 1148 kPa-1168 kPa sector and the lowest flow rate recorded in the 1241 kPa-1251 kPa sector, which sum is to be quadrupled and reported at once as 119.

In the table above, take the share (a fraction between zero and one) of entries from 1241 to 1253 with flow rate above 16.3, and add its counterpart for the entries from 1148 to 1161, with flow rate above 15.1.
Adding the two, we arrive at 1.0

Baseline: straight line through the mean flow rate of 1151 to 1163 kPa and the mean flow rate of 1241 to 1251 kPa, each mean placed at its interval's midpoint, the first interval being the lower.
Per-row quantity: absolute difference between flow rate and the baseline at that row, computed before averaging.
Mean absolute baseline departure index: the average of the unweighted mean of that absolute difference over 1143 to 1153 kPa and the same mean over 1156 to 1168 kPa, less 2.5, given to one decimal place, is -1.7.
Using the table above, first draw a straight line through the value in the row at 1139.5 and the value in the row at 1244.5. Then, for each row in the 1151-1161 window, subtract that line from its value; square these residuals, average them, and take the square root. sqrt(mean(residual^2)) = 1.4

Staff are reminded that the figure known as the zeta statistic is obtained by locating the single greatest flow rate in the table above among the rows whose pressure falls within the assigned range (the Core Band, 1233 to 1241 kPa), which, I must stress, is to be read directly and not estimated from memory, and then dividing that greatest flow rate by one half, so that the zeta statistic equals 35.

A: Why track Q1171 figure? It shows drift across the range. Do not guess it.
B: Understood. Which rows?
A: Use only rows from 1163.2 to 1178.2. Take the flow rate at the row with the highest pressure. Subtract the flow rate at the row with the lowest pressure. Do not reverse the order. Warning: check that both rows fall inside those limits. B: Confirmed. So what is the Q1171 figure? 2.5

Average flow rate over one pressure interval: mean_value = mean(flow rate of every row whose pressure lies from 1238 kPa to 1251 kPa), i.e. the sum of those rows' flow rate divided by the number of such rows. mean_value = 16.9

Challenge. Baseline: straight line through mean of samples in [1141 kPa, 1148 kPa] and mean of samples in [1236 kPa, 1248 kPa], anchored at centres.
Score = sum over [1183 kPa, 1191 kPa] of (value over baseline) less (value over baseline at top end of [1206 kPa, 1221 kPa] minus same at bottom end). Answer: 2.7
